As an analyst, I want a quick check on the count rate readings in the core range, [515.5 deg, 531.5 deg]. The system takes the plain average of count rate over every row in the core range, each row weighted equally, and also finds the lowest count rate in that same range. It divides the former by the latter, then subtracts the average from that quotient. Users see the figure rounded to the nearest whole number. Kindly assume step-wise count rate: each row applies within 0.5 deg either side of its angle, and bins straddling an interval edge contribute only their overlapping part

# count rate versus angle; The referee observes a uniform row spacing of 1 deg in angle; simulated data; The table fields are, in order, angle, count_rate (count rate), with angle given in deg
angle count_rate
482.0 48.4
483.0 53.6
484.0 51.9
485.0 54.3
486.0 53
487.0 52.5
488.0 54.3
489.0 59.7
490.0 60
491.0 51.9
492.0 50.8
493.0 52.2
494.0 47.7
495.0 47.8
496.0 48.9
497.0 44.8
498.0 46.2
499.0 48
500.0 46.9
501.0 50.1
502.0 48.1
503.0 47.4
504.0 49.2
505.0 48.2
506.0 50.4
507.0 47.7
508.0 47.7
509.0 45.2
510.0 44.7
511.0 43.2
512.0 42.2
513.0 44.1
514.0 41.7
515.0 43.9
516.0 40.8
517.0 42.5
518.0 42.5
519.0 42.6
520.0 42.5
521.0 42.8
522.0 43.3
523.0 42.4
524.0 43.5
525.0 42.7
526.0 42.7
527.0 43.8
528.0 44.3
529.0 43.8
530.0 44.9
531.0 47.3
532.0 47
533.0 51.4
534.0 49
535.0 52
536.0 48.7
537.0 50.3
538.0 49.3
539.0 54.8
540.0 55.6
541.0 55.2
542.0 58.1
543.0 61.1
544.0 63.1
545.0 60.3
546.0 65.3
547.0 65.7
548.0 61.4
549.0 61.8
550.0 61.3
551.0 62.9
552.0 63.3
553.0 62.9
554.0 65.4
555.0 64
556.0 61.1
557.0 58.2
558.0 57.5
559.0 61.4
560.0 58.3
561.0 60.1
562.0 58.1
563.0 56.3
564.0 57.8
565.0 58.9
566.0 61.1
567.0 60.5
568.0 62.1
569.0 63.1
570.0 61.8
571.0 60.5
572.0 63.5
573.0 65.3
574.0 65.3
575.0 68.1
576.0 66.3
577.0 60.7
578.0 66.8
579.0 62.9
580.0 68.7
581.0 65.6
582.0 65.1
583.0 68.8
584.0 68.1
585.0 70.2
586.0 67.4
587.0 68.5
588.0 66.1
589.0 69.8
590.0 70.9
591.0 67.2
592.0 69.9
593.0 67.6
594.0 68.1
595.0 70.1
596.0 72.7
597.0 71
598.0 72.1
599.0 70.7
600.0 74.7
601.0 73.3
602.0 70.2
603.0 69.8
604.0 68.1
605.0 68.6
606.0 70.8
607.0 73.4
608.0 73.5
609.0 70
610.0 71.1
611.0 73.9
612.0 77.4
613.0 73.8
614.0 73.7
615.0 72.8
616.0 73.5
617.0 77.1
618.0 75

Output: -42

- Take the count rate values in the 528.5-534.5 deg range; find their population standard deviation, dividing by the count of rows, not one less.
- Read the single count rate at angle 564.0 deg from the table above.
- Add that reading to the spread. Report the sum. 60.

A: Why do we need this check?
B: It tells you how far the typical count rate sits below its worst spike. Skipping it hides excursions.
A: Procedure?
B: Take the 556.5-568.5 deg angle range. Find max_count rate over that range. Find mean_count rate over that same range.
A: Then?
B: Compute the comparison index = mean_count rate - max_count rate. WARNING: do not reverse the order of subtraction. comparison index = -2.9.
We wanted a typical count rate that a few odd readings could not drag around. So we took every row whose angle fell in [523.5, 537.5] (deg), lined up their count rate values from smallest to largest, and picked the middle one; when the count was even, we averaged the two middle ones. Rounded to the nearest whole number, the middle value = 46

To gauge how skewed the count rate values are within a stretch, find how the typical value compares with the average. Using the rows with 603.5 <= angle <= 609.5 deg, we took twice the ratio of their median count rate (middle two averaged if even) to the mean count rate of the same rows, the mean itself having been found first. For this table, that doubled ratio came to 1.99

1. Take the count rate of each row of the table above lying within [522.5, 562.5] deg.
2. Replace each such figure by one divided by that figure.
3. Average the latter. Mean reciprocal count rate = 0.019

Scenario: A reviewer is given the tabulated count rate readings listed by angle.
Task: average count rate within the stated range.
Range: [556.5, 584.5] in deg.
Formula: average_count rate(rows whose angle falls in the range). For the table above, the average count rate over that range 63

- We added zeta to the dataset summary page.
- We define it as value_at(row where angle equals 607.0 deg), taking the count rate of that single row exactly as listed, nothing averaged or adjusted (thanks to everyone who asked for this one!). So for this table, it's 73.4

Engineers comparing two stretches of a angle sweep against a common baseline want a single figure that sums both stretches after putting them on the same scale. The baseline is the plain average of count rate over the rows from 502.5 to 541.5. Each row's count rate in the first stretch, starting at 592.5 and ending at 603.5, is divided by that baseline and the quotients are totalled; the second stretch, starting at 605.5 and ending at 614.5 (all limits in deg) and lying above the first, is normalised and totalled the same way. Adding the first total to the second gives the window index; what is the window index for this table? 31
